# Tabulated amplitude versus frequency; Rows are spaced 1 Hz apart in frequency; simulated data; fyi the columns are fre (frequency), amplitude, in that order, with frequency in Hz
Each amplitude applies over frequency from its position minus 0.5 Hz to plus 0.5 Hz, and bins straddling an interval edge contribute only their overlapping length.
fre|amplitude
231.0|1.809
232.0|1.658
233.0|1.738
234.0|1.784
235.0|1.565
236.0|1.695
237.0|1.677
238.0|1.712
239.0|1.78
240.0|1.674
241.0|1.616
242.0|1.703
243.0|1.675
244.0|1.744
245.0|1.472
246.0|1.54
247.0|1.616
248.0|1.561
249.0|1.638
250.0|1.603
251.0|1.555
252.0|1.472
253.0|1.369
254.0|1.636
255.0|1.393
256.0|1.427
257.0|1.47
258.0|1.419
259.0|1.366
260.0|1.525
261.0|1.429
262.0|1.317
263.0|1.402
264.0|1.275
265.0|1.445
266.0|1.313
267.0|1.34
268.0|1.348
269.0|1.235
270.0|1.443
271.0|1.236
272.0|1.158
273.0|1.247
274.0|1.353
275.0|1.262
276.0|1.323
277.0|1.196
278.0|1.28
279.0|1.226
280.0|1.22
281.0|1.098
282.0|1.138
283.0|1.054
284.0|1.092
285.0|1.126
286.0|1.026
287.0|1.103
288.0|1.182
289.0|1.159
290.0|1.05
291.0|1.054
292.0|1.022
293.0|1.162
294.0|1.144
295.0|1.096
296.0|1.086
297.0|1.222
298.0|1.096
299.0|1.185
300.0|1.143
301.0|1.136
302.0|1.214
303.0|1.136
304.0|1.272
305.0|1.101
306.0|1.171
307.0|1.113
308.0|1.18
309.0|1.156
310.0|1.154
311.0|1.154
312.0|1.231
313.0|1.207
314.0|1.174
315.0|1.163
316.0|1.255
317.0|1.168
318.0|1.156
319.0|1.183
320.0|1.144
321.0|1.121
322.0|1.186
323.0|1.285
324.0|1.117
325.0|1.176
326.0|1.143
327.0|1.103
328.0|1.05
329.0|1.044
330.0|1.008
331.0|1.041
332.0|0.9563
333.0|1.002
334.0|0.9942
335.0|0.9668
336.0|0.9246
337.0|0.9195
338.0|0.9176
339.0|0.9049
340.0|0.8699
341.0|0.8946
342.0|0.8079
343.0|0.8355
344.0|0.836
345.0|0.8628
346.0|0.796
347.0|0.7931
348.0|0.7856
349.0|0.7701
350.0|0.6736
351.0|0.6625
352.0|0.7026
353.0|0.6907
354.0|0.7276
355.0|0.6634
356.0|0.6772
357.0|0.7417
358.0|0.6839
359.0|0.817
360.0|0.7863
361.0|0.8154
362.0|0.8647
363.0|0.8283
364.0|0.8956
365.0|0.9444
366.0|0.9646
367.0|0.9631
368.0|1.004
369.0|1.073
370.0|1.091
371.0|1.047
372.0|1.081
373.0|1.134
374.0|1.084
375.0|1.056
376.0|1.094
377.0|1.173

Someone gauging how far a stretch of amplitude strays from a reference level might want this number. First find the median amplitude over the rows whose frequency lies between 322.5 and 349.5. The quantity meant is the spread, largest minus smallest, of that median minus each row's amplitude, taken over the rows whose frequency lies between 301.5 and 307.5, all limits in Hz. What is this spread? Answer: 0.17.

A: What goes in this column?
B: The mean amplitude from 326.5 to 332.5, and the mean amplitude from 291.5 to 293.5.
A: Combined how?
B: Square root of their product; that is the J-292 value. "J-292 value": 1.06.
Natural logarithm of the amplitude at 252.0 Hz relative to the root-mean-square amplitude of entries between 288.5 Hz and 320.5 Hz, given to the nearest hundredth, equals 0.24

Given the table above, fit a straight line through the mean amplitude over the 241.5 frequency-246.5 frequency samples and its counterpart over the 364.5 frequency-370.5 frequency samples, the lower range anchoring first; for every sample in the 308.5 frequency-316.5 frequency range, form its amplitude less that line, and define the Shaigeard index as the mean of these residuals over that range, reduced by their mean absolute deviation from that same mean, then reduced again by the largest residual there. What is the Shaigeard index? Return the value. -0.12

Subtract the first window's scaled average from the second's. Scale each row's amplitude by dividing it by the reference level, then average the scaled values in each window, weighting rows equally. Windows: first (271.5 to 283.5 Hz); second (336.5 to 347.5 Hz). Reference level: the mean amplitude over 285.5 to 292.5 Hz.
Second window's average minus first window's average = -0.33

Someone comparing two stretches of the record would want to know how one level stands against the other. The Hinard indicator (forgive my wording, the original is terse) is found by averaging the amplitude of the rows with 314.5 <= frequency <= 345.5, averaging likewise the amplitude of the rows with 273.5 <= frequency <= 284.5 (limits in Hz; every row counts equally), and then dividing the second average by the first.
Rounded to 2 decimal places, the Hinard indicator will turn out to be 1.16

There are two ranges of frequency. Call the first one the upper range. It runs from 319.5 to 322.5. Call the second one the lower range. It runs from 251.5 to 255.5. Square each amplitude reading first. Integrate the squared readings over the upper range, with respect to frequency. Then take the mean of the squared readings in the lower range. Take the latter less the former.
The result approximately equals -1.8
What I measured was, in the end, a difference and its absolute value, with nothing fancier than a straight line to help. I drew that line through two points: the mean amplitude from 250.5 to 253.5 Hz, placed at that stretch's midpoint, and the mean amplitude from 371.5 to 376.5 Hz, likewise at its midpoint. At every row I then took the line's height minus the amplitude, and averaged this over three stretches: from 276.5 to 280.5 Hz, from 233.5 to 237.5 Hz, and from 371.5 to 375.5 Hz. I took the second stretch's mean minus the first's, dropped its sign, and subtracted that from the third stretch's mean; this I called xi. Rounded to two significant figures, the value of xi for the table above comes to -0.31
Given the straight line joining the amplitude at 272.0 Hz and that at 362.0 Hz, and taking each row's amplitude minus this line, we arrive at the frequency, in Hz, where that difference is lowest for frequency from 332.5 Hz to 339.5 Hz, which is 339.0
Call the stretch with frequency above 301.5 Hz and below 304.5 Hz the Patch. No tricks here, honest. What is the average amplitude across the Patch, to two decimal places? 1.21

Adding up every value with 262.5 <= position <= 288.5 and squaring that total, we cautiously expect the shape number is 1032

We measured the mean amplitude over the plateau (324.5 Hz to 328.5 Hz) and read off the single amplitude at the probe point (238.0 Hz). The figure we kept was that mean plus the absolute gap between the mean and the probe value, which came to 1.7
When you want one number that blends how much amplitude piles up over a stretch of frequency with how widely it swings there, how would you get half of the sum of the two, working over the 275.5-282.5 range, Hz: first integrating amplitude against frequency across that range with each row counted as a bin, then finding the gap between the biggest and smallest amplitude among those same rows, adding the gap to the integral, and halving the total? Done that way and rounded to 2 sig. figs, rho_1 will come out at 4.4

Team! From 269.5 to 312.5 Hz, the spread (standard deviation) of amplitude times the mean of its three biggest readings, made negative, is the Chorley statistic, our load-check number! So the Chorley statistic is -0.12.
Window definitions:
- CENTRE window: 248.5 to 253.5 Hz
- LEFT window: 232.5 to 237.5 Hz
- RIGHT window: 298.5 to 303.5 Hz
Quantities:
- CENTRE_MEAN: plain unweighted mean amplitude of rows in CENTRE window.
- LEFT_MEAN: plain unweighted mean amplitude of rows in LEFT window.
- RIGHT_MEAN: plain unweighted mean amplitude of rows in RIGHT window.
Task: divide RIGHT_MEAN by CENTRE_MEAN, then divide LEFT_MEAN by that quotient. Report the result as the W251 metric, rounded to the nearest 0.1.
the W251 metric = 2.2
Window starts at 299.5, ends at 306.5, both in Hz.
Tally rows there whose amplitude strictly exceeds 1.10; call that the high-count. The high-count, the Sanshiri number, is 7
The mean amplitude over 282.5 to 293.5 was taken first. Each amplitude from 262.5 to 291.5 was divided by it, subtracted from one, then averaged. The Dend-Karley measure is -0.12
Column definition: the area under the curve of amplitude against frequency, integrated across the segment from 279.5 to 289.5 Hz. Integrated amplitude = 11.2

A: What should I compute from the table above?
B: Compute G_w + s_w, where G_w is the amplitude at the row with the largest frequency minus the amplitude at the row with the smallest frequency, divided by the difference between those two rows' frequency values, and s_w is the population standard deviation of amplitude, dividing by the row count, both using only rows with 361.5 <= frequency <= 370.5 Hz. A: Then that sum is 0.112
